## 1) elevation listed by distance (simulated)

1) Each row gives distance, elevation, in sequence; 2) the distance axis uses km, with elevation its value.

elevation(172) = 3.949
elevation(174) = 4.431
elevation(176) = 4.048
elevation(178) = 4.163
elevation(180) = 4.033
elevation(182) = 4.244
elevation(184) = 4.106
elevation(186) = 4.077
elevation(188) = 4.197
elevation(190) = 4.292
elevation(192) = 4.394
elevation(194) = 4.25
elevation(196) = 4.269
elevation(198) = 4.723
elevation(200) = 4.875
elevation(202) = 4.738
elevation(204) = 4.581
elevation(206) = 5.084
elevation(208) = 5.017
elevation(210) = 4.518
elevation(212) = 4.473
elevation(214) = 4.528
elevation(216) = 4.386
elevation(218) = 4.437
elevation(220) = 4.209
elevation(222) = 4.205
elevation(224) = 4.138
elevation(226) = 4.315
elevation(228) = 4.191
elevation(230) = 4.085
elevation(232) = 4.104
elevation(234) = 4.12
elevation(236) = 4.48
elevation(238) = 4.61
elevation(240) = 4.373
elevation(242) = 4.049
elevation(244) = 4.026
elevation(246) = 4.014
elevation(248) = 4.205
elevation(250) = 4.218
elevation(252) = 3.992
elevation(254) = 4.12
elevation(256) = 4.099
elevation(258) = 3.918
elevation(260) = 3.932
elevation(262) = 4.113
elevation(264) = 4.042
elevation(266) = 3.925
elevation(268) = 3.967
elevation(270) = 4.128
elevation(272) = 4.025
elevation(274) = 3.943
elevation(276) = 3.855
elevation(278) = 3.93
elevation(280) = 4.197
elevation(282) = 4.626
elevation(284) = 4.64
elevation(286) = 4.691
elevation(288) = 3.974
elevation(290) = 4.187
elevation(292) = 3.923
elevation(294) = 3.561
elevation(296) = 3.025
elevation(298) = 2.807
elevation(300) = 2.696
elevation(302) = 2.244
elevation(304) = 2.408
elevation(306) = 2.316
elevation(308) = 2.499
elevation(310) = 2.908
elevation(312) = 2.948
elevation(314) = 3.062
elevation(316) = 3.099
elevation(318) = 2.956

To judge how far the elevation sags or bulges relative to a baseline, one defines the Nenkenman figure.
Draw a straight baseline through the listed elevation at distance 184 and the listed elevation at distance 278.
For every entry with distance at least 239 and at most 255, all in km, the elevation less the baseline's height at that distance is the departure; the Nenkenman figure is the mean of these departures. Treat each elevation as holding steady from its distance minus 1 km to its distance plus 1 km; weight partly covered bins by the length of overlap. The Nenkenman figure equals 0.14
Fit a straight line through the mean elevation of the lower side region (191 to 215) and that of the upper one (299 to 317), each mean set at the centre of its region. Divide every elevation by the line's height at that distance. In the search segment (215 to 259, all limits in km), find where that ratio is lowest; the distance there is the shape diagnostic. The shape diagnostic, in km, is 220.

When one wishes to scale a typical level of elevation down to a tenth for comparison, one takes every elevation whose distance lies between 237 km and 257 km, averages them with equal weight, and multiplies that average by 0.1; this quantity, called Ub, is 0.417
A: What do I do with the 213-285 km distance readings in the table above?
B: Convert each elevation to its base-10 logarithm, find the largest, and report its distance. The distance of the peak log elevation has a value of 284 km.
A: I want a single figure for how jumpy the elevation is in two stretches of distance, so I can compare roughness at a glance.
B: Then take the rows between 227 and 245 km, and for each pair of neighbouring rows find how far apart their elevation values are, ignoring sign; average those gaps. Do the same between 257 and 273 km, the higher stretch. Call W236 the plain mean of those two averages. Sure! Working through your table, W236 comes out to 0.13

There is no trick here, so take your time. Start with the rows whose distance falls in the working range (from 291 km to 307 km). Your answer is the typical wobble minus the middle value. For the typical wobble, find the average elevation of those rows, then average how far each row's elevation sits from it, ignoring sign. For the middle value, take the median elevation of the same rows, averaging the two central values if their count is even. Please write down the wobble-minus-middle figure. -2.28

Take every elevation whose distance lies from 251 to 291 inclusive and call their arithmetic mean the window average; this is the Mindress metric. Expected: 4.12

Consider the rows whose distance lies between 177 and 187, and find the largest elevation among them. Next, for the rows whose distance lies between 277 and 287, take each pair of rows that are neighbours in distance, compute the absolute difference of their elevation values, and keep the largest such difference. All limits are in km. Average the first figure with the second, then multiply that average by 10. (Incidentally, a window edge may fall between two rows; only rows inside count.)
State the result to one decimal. 23.4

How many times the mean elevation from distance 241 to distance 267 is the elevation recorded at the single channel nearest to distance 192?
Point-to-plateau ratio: 1.085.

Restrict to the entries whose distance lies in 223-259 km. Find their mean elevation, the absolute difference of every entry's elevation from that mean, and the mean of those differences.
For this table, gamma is 0.13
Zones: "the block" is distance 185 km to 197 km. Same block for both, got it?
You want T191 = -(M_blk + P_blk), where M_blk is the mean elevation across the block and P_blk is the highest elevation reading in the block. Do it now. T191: -8.64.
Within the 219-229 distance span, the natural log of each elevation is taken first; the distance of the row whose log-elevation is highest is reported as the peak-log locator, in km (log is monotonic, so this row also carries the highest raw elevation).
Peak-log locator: 226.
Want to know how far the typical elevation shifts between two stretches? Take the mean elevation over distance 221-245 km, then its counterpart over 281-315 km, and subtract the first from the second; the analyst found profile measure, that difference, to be -0.90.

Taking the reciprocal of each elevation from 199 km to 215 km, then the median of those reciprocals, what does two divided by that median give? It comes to 9.3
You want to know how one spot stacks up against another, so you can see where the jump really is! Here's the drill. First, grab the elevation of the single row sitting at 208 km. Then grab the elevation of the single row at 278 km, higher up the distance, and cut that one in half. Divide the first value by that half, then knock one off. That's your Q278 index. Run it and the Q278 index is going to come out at 1.6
